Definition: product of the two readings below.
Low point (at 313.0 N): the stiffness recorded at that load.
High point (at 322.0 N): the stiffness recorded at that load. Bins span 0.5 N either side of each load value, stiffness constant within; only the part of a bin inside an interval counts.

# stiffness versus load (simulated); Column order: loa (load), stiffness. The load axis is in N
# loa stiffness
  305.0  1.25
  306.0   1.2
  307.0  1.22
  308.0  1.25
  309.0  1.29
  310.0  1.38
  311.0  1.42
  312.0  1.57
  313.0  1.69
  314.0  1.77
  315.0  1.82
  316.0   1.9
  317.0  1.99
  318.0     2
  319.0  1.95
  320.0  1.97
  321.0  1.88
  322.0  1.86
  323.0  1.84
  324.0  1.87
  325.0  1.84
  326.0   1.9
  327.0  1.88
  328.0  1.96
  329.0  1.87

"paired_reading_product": 3.1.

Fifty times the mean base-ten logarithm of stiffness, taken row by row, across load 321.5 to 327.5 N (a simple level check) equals 13.5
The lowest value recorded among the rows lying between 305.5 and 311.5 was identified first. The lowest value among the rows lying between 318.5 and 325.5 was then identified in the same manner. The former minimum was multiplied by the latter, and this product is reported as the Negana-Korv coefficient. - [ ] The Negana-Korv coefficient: 2.21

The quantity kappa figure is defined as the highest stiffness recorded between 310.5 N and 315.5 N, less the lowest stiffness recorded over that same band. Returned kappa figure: 0.40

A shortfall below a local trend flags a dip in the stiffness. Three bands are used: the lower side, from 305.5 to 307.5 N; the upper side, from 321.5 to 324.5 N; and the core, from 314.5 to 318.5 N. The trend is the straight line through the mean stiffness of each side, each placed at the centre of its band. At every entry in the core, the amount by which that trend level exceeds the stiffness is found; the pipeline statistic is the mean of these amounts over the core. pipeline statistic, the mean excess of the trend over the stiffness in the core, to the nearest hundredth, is -0.33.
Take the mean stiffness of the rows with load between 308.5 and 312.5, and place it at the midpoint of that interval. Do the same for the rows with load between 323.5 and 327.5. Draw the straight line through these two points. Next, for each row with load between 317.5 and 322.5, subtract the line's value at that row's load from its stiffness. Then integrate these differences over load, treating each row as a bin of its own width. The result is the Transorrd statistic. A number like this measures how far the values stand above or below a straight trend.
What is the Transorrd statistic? 1.1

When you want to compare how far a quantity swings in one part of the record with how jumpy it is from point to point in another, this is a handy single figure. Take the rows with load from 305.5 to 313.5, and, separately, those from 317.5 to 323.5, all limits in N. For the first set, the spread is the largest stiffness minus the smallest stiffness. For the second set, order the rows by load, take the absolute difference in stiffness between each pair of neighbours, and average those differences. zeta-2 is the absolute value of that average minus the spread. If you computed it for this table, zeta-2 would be 0.45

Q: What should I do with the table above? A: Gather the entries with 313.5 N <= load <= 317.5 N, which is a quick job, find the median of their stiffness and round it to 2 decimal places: 1.86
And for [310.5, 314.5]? 1.63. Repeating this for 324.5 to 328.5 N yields 1.89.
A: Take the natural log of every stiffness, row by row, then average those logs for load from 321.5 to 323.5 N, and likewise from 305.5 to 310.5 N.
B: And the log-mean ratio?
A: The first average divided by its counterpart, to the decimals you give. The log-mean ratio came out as 2.6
